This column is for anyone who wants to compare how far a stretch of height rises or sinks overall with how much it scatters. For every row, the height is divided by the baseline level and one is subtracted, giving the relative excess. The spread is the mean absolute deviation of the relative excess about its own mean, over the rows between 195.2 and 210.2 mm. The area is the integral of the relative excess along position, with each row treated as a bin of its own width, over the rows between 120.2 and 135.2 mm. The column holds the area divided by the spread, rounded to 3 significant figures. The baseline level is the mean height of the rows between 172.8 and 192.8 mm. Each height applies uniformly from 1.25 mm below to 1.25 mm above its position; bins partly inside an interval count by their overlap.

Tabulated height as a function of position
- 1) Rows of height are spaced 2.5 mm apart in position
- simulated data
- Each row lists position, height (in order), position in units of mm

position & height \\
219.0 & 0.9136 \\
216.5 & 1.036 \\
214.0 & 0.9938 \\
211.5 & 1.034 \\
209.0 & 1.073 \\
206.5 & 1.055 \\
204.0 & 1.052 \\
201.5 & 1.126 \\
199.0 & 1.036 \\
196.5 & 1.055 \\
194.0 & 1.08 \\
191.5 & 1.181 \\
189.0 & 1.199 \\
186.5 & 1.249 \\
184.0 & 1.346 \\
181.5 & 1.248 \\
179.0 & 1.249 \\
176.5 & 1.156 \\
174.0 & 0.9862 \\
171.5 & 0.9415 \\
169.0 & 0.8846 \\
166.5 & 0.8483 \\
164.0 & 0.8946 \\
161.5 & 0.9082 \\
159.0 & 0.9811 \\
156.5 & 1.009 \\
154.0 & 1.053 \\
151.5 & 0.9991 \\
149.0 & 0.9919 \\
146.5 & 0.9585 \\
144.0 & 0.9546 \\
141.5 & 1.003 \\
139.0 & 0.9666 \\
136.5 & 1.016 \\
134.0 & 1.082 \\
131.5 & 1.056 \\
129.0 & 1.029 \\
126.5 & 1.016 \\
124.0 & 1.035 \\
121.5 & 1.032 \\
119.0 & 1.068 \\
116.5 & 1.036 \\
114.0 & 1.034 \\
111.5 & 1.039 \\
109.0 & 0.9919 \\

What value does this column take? -108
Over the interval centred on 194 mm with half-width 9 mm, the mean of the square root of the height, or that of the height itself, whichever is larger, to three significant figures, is 1.13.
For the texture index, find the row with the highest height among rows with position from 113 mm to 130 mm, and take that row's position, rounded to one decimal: 119.0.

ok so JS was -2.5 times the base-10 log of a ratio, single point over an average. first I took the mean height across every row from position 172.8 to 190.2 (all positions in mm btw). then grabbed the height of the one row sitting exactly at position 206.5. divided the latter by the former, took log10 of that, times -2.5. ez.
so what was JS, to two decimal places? 0.14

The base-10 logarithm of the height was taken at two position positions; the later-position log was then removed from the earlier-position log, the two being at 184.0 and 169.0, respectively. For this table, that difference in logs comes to -0.18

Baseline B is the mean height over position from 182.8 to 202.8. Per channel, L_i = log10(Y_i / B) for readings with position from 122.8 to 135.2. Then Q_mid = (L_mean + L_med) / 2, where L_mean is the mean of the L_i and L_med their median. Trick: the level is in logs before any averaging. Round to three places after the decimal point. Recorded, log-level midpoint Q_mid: -0.047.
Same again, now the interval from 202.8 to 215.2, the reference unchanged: -0.044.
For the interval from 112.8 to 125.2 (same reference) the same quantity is -0.048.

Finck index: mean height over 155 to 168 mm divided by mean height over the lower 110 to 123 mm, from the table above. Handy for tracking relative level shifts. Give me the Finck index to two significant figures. 0.89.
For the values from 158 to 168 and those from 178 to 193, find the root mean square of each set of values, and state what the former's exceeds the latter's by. -0.34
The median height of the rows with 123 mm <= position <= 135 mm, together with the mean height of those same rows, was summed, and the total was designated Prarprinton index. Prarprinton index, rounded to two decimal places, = 2.08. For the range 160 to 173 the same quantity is 1.79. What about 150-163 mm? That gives 1.99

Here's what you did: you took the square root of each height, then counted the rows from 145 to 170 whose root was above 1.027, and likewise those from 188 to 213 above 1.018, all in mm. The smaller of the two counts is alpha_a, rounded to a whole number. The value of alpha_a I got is 0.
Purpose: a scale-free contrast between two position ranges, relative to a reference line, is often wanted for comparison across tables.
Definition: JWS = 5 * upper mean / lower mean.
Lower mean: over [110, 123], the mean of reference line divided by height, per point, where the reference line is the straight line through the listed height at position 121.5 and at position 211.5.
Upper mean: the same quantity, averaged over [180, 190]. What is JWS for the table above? 4.1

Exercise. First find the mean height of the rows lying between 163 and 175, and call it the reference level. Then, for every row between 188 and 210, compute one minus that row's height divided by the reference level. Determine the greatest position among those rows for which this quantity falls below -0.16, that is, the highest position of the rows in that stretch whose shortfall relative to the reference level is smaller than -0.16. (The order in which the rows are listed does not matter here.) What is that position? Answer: 209.0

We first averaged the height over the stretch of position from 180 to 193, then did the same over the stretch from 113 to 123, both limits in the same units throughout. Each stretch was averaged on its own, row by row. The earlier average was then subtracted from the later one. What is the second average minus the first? -0.20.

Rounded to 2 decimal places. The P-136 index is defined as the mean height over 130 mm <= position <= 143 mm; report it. 1.02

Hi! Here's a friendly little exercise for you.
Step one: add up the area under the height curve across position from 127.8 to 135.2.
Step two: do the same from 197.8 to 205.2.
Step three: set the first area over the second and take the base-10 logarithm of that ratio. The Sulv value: -0.01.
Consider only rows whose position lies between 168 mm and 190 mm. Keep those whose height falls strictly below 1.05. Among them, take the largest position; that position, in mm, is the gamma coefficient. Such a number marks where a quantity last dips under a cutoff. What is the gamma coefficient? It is 174.0 mm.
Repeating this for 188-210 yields 199.0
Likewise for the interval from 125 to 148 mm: 146.5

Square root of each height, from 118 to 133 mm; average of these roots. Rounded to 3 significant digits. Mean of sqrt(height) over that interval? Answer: 1.02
